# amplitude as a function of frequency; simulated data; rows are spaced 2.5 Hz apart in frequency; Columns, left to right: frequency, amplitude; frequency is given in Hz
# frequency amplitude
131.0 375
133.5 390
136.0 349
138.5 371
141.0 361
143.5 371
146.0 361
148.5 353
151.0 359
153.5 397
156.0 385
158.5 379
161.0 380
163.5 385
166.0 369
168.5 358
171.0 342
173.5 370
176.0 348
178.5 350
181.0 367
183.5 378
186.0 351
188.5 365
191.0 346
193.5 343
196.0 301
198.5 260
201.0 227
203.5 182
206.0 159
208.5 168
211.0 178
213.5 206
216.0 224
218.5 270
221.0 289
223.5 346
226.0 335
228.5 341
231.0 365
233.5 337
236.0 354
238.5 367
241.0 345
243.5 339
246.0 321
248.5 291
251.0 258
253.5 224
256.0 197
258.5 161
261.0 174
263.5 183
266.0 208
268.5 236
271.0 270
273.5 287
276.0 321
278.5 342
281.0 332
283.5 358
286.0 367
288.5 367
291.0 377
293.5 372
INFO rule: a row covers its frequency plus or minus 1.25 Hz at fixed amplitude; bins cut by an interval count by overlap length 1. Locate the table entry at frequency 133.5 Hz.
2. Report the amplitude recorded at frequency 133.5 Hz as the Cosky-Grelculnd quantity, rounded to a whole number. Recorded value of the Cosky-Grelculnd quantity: 390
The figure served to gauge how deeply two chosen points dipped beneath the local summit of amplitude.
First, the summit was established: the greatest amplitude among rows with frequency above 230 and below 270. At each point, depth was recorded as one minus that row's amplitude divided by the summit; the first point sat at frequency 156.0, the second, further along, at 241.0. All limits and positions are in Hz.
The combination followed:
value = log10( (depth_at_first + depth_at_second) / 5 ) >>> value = -2.7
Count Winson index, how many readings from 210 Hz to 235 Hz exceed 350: 1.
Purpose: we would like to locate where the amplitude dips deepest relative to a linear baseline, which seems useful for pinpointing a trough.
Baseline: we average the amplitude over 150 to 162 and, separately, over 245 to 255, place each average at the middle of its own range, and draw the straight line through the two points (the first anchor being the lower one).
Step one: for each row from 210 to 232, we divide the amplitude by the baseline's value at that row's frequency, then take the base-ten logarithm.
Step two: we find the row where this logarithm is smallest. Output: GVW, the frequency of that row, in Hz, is 211.0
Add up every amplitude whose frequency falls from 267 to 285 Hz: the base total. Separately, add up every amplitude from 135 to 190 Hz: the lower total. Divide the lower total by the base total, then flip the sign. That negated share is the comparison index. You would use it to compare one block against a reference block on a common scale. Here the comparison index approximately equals -3.8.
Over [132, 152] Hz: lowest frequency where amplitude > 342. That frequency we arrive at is 133.5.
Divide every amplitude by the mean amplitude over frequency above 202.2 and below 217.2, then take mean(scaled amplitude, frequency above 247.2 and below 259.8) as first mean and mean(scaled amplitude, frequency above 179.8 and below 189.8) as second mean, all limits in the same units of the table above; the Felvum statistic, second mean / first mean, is 1.6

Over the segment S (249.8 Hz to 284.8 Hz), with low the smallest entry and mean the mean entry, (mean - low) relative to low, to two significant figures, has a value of 0.58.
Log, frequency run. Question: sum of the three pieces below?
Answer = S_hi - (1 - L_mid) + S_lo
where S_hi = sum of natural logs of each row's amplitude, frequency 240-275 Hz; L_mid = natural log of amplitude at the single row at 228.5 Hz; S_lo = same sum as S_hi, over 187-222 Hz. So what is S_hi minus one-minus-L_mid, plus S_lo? 159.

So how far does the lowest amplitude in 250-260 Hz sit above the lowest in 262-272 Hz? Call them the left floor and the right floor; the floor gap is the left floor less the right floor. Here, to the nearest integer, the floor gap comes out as -22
